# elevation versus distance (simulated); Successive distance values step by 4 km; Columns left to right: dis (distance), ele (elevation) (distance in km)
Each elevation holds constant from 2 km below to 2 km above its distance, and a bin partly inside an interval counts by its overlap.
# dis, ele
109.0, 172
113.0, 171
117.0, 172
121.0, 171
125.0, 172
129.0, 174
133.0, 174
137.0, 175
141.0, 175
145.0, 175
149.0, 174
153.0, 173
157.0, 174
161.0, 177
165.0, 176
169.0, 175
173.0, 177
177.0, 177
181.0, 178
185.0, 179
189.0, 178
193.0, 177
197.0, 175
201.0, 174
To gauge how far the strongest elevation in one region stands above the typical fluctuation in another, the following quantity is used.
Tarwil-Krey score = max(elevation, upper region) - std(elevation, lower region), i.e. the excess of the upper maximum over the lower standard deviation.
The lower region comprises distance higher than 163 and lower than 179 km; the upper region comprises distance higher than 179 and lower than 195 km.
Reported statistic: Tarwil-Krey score 178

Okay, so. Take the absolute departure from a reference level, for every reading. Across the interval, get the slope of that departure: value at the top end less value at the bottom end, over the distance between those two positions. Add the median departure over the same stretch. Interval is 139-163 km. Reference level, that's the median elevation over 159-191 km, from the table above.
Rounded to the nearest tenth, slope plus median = 2.4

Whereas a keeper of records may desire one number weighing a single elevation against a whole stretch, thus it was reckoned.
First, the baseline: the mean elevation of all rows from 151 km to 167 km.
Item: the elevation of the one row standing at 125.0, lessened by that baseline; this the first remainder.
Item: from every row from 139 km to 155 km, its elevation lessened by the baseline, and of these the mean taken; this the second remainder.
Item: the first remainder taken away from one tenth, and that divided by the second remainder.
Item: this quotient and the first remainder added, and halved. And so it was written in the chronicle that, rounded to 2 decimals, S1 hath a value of -3.57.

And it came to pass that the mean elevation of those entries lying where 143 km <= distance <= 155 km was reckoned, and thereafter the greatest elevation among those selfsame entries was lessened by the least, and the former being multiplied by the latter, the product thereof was 348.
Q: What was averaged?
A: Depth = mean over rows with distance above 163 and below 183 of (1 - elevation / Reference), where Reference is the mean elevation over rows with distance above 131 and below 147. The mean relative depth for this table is -0.011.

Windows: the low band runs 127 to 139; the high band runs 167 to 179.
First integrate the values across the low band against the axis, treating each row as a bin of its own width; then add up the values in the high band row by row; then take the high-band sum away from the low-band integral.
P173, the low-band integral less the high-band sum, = 1563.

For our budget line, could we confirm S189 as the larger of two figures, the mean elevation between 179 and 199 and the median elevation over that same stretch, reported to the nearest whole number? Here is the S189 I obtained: 178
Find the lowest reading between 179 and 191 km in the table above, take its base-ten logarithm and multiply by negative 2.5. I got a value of -5.63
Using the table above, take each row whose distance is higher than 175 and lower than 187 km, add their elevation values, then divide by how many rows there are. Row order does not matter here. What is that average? 178.0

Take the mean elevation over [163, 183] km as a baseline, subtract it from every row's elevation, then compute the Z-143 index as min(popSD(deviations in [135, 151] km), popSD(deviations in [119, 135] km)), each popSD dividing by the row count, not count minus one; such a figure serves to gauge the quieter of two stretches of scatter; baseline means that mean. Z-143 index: 0.43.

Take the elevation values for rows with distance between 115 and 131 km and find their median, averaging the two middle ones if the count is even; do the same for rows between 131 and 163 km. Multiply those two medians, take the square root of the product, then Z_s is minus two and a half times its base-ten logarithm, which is -5.60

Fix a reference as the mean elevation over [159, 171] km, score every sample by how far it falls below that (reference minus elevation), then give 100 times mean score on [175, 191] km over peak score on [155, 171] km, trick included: -100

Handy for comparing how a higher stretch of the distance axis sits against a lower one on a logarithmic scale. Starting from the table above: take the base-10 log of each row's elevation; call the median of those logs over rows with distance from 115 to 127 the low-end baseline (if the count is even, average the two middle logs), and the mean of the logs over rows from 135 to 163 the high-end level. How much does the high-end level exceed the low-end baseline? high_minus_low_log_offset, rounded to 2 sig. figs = 0.0068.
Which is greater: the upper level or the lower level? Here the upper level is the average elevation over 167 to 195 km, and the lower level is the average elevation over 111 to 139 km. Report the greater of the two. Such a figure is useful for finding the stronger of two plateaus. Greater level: 177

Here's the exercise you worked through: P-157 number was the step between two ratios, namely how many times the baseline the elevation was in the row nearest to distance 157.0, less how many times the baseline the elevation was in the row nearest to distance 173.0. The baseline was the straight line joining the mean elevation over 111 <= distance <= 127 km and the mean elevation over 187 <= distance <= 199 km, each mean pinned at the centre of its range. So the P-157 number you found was -0.011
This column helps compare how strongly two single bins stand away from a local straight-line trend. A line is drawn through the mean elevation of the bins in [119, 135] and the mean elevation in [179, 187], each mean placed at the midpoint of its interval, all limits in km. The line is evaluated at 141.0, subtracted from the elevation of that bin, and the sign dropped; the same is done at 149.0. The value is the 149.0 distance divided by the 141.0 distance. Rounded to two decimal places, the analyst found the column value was 1.24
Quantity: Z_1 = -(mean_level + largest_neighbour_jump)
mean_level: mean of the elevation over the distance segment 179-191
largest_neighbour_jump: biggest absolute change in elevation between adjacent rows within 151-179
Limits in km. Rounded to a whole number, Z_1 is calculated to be -181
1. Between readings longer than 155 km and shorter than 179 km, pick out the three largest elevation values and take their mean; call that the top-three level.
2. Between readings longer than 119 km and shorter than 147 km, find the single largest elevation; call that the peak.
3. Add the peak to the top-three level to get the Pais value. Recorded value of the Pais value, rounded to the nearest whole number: 352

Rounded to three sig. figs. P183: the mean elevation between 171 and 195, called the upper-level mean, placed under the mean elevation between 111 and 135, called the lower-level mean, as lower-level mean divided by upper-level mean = 0.970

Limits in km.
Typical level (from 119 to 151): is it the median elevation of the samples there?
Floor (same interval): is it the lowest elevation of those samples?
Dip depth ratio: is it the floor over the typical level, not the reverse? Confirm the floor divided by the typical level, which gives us 0.983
